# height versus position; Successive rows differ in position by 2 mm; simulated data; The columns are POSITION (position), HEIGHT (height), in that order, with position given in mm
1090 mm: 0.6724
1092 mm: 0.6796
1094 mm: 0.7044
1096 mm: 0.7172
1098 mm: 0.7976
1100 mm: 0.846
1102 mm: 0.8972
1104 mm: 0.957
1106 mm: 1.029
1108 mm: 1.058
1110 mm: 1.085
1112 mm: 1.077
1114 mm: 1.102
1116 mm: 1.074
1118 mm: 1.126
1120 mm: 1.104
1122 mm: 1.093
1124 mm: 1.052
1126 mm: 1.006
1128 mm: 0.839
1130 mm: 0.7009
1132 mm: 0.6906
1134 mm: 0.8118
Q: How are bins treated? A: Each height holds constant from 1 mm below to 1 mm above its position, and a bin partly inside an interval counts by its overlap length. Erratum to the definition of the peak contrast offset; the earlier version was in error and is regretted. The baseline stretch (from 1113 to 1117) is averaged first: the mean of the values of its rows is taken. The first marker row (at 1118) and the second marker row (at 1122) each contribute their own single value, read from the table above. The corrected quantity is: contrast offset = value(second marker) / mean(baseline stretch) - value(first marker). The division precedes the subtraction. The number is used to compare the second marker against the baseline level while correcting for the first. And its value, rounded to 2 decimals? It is -0.12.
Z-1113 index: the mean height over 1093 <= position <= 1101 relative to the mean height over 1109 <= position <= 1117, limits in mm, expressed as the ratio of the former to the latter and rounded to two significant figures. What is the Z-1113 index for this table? 0.71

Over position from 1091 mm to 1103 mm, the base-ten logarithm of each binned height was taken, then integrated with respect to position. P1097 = -1.4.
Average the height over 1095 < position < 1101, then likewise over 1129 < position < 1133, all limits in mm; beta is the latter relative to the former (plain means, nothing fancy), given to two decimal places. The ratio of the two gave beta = 0.88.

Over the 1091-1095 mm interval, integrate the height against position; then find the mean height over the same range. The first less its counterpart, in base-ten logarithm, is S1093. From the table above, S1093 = 0.32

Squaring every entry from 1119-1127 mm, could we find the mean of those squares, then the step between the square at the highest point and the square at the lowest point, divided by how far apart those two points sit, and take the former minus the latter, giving 1.17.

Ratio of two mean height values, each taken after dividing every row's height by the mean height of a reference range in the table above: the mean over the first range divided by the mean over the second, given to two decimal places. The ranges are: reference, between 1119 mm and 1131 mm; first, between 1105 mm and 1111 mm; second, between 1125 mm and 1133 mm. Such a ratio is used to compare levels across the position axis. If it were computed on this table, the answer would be 1.31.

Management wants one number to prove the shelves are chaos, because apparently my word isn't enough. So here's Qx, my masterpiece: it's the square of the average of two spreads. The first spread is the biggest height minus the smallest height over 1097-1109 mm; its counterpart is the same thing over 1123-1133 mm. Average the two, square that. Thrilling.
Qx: 0.097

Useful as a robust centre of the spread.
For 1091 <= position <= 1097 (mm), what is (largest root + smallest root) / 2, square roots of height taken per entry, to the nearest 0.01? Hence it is 0.84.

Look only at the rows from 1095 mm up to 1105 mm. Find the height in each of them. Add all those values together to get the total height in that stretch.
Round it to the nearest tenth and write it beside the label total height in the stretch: 4.2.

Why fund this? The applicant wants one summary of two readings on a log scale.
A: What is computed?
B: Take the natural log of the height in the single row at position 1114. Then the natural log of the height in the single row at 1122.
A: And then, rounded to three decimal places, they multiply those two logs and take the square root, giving 0.093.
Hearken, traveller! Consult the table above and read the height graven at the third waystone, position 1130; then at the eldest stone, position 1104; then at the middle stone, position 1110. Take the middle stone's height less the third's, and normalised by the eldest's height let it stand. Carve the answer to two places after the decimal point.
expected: 0.40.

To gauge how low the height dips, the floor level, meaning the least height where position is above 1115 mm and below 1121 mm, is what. 1.074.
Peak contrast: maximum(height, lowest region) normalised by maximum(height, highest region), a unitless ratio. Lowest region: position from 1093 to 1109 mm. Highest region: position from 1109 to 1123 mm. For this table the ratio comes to 0.94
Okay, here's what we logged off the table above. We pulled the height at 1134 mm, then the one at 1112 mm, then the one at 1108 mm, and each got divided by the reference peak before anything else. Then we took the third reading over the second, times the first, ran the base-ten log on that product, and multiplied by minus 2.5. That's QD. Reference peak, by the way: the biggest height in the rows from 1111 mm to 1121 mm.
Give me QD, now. 0.37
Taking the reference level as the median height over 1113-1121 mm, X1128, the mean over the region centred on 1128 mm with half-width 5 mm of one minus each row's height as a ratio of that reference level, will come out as 0.22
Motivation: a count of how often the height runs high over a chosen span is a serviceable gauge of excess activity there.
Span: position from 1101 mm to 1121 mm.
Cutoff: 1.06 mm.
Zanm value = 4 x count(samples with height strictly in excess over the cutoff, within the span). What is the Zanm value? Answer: 24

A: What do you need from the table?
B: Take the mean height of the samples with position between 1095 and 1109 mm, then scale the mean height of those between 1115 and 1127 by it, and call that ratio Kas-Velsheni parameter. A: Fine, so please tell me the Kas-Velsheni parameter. 1.19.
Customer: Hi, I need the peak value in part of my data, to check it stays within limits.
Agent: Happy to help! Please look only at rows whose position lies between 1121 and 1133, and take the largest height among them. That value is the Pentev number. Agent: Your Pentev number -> 1.093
